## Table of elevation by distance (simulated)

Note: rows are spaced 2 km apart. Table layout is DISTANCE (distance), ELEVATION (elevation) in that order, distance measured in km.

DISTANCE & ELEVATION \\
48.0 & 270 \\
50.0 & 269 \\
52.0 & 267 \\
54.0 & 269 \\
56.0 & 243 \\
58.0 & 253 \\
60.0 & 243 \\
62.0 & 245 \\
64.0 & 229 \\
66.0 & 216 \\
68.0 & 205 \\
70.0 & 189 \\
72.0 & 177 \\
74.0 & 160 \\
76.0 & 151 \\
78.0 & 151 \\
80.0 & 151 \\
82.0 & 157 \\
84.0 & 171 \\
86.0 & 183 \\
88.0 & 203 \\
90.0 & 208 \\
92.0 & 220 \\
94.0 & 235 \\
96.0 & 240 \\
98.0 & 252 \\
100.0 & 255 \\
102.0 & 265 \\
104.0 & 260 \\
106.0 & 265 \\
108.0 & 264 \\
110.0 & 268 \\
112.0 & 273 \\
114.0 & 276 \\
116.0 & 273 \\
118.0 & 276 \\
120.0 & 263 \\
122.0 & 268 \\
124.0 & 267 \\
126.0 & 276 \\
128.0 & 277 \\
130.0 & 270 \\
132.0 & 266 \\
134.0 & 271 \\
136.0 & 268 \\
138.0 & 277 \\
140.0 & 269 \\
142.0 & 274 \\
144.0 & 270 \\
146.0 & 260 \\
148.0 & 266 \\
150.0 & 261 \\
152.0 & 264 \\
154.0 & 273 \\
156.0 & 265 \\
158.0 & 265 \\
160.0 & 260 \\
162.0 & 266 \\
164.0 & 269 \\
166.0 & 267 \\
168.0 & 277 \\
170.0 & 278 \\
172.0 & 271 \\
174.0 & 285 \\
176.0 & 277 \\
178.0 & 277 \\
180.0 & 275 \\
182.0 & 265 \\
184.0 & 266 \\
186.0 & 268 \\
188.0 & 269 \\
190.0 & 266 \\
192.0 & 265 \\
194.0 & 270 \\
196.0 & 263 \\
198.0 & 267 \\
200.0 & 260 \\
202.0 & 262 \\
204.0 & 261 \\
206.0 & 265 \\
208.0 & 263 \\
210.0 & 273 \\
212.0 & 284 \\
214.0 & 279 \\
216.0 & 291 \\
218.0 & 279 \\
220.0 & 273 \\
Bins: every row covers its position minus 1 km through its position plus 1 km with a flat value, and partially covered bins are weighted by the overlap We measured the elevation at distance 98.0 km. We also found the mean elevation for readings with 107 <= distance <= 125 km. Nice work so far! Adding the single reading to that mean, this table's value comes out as 522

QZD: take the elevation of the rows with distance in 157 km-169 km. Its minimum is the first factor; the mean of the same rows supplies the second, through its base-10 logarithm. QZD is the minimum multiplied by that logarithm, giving 631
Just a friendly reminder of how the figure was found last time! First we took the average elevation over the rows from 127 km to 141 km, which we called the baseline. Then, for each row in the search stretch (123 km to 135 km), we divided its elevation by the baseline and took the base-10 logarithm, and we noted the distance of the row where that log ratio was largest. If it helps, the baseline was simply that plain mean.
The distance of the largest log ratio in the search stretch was 128.0 km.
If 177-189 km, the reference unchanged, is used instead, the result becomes 178.0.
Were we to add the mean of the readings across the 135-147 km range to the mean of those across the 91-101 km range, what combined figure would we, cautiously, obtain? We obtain 510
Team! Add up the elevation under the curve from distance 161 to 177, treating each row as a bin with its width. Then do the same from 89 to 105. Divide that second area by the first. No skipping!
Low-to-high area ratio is 0.88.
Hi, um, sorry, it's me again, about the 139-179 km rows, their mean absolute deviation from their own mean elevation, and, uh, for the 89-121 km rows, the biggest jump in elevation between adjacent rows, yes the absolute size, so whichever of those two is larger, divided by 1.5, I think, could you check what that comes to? 10.0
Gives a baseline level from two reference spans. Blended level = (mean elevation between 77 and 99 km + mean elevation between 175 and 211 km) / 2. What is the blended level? 232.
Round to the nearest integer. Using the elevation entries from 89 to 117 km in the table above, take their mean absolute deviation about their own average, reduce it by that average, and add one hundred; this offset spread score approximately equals -138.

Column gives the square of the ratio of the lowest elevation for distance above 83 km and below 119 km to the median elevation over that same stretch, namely 0.44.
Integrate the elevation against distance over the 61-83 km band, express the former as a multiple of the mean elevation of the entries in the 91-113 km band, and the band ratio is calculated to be 16.0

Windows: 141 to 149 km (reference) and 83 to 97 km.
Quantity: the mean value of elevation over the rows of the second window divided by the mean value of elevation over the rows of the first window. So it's 0.78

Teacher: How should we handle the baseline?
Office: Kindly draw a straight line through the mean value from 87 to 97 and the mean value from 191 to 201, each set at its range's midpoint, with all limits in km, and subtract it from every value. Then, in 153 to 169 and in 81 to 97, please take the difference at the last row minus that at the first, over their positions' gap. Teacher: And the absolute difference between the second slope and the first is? 5.6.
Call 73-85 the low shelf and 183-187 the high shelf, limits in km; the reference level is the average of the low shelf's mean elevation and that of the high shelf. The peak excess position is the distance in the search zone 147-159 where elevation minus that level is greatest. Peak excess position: 154.0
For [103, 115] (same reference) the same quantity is 114.0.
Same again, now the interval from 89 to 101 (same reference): 100.0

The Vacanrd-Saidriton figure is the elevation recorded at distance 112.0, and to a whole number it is 273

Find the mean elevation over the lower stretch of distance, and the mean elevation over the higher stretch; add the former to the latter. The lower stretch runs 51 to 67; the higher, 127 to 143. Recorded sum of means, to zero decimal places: 517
